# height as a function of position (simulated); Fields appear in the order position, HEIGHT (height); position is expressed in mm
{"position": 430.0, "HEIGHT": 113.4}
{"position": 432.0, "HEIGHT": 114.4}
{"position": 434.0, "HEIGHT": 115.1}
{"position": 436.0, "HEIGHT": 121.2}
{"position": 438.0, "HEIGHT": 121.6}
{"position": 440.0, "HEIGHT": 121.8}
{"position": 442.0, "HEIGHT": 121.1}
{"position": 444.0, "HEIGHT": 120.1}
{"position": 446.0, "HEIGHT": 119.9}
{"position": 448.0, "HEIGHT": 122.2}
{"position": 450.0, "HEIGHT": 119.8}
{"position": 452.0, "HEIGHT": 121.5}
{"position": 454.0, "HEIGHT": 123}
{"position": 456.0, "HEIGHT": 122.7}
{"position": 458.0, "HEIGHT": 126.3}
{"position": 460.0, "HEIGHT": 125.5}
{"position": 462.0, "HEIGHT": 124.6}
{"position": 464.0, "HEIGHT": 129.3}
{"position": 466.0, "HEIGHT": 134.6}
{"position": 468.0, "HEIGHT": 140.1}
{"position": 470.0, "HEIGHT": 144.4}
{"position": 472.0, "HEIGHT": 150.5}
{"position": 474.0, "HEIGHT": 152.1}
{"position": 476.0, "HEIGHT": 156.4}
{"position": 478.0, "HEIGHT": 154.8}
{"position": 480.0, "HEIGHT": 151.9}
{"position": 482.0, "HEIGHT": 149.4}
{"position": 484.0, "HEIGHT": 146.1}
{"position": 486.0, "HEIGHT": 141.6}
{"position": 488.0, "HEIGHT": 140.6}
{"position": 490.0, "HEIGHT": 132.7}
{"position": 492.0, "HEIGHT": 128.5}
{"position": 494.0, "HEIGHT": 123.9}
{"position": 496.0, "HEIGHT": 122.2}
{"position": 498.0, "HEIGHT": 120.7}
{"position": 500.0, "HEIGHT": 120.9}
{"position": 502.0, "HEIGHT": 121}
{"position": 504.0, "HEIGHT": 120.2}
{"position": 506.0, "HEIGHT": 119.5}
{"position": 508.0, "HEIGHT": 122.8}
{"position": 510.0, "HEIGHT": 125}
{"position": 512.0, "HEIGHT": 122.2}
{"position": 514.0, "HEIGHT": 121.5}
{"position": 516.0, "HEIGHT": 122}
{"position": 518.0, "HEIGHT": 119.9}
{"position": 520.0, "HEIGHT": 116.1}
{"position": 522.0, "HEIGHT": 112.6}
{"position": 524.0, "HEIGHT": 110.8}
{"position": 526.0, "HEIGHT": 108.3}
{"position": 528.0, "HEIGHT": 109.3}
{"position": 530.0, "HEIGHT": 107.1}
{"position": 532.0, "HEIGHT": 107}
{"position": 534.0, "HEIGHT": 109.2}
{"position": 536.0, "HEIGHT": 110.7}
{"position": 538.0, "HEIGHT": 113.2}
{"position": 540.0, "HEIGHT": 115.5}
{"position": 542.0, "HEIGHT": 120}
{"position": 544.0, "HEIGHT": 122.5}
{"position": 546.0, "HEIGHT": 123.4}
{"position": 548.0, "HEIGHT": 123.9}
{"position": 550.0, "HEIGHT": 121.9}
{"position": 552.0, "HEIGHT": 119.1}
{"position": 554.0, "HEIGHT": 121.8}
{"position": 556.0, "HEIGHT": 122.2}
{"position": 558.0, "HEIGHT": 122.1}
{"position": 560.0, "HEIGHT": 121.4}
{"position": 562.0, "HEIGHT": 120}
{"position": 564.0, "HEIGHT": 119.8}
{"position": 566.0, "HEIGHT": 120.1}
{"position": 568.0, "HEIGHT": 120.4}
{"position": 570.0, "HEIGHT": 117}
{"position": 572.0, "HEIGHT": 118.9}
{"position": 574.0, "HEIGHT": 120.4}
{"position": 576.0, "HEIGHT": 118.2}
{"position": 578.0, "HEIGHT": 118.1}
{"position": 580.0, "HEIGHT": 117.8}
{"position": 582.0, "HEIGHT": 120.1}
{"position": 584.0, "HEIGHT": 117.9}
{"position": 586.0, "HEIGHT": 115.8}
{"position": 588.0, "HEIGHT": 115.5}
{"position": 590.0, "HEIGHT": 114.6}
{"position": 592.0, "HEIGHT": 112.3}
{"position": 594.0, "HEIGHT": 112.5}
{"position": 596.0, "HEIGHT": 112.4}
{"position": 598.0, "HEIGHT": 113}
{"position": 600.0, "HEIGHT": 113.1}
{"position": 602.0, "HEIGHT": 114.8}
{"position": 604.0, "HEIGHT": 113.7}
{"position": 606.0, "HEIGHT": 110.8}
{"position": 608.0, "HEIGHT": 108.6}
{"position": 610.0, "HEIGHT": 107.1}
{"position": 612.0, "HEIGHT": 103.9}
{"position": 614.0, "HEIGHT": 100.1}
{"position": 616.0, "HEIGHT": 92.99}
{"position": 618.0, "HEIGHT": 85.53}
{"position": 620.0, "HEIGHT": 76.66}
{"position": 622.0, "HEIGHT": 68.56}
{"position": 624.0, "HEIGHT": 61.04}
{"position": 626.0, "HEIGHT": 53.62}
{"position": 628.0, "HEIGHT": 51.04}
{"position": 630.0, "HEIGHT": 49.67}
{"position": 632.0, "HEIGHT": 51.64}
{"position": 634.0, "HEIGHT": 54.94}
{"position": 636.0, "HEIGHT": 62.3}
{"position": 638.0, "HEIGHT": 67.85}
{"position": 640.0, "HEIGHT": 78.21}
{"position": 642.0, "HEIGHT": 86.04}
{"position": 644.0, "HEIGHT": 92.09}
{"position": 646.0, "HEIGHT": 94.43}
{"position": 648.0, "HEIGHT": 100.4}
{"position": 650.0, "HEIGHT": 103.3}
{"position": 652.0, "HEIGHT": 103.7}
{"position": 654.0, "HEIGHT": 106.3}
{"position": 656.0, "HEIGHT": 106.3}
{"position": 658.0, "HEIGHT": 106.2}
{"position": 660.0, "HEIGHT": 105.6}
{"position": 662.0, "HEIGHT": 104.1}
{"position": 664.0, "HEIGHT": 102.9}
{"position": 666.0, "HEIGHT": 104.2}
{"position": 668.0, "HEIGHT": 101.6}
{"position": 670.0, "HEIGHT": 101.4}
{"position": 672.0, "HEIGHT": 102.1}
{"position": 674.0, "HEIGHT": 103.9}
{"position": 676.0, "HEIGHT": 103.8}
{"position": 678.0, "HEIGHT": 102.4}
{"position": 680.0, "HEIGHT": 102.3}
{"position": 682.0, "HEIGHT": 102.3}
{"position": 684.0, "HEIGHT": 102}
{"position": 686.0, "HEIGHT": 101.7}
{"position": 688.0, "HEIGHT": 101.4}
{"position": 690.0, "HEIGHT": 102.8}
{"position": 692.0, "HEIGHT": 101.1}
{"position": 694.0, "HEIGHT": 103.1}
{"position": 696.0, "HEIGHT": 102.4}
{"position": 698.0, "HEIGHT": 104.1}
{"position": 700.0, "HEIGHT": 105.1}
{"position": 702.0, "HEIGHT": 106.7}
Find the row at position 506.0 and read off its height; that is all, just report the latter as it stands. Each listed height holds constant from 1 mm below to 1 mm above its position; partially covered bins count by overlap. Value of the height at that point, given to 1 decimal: 119.5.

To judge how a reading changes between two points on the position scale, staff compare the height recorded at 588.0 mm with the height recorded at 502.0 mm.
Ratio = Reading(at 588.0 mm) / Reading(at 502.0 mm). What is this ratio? 0.95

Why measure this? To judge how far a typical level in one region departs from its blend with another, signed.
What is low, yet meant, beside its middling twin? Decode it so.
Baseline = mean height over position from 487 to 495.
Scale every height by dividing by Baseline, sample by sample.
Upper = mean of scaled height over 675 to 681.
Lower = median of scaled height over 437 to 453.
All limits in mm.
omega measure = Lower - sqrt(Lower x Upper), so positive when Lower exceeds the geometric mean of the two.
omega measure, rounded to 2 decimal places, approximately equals 0.07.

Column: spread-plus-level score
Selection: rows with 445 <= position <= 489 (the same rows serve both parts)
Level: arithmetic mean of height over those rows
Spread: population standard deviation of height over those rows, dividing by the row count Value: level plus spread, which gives 149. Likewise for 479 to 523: 138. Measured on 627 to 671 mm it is 109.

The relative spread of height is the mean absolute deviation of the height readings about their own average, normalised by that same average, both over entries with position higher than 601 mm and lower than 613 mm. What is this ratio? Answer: 0.030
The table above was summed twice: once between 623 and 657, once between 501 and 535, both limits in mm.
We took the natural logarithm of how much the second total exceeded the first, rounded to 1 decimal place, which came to 6.5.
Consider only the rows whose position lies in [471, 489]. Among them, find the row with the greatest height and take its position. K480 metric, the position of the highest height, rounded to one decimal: 476.0 mm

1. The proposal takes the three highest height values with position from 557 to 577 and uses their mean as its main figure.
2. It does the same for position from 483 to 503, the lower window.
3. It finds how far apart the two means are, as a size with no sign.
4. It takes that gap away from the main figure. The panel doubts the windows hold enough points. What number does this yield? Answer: 100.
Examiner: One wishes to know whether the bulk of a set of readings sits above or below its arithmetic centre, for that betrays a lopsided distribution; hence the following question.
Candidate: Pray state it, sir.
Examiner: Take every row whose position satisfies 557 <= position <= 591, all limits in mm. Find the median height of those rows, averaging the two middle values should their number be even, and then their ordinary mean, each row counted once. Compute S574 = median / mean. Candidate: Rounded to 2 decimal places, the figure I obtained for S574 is 1.00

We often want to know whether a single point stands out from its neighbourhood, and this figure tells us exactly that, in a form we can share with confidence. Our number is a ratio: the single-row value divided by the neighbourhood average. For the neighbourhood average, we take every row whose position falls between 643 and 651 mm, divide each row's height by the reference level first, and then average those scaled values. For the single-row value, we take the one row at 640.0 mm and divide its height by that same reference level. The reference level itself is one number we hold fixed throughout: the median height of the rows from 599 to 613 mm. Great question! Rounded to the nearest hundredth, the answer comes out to 0.80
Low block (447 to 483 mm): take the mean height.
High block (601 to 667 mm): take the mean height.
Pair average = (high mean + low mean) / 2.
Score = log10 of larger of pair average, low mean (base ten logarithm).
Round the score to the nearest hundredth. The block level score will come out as 2.13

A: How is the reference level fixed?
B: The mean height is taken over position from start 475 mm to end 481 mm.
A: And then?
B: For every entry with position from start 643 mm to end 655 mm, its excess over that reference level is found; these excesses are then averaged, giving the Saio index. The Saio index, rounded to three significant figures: -54.3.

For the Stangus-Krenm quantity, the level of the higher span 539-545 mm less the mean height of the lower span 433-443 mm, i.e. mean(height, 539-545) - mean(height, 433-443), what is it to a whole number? -1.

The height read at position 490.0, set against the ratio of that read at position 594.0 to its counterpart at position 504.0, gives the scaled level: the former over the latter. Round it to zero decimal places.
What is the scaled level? 142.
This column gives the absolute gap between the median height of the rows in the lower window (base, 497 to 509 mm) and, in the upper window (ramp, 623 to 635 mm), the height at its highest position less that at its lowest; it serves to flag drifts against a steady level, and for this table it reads 127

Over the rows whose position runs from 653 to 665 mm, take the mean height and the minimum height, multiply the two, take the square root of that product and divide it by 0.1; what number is 1041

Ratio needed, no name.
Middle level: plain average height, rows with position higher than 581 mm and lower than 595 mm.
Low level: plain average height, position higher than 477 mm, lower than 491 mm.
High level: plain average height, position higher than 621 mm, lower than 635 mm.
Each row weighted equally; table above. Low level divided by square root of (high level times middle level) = 1.8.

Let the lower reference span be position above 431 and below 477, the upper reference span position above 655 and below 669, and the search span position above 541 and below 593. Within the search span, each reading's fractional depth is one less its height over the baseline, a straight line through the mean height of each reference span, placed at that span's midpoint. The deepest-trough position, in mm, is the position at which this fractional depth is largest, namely 592.0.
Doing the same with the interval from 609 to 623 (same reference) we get 622.0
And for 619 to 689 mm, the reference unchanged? 630.0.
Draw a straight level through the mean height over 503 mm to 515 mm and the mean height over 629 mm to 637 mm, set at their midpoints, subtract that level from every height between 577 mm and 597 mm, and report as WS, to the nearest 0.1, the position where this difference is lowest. 578.0 mm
